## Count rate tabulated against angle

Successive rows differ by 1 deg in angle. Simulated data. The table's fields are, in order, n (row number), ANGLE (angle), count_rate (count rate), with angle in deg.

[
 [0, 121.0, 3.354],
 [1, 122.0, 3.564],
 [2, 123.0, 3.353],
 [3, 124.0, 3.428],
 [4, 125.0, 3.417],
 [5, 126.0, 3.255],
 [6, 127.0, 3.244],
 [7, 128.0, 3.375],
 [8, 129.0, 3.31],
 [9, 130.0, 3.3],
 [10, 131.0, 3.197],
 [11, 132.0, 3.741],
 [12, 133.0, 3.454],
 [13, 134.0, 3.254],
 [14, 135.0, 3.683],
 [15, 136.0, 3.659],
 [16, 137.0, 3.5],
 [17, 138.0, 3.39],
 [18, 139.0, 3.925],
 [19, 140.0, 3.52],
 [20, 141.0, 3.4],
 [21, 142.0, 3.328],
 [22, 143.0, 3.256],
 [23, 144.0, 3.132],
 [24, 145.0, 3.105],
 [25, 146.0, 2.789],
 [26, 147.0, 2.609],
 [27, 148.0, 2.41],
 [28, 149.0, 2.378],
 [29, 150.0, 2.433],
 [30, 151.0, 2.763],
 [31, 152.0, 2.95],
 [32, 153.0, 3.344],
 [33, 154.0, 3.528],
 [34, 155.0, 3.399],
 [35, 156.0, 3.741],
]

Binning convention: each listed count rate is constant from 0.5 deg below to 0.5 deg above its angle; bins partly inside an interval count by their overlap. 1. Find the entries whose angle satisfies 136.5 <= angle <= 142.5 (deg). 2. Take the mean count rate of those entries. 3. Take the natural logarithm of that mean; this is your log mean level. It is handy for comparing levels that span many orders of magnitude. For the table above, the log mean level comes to 1.26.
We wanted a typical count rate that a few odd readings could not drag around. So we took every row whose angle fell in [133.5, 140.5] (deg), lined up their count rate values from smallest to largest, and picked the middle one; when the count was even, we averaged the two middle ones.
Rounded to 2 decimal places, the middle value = 3.52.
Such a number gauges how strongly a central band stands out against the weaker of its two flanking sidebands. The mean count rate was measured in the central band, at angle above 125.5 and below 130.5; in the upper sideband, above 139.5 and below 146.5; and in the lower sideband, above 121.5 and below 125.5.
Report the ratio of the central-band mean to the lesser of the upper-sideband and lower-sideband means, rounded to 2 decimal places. 1.02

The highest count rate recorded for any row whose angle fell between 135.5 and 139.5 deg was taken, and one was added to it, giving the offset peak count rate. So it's 4.9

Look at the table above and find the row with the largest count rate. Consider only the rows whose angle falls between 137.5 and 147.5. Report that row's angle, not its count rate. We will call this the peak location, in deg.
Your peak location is 139.0 deg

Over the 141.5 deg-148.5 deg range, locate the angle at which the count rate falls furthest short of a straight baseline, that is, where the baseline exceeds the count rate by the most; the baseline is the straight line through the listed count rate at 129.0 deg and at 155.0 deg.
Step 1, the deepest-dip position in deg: 148.0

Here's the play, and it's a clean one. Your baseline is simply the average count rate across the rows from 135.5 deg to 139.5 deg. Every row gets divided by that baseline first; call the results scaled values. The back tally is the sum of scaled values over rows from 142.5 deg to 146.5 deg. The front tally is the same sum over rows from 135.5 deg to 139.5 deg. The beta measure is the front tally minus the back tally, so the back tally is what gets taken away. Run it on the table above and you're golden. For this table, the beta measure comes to 0.6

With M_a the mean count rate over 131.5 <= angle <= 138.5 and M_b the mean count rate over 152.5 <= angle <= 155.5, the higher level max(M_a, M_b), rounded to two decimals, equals 3.53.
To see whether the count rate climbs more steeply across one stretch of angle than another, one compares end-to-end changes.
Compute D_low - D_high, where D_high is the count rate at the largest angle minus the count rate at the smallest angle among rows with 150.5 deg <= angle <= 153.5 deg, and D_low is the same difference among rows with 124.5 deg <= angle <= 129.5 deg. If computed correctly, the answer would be -0.7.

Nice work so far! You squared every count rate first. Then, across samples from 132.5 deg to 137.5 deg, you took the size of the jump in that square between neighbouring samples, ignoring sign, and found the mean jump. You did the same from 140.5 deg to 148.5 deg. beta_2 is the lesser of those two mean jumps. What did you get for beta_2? 0.82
